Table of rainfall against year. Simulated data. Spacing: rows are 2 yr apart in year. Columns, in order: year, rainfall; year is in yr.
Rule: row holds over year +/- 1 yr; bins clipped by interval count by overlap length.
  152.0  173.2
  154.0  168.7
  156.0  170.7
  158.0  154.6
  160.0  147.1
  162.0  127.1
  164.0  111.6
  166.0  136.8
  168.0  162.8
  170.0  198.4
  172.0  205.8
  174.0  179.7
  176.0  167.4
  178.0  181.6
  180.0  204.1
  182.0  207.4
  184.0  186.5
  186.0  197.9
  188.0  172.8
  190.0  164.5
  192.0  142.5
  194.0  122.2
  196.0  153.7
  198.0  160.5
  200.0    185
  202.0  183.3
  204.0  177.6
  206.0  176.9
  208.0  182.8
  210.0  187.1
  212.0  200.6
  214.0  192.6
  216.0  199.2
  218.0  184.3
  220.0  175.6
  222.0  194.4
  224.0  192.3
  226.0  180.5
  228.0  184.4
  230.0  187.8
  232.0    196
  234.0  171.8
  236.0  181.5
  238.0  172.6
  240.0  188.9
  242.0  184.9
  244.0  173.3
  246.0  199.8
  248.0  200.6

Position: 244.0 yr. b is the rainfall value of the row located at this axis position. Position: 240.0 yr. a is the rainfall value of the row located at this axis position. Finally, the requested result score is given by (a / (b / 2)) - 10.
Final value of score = -7.8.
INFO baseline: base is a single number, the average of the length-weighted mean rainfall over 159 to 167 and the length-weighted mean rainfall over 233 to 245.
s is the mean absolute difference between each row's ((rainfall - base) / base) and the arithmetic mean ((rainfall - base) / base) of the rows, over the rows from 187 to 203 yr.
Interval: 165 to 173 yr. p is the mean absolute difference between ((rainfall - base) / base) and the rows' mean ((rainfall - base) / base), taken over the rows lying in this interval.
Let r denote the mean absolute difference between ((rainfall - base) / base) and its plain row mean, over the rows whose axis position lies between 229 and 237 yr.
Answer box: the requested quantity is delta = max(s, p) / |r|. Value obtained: 3.4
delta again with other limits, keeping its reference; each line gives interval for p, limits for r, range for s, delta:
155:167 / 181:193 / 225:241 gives 0.9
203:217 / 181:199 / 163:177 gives 1.2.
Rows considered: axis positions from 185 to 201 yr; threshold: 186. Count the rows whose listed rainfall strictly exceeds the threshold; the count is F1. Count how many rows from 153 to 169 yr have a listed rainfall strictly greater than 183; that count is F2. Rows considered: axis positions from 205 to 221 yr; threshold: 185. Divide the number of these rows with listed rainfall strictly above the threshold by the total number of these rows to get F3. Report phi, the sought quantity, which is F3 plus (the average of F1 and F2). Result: 1.00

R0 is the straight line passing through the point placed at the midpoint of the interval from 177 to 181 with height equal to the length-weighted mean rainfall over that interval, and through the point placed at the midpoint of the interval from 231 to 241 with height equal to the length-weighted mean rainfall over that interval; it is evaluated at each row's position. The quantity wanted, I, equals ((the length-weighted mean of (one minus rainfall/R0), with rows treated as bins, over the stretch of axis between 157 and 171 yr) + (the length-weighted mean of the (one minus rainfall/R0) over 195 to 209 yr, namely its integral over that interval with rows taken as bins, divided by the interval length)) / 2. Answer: 0.16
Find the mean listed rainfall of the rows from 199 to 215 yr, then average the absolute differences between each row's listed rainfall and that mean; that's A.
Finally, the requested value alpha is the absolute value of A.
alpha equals 6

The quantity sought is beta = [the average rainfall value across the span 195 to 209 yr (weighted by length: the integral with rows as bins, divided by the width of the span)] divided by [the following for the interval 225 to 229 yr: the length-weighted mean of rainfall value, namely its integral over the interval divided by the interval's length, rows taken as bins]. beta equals 0.96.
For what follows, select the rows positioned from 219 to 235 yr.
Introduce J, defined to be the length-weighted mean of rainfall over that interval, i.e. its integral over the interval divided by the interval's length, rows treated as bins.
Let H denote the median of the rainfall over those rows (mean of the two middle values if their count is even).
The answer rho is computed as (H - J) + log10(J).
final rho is 3.0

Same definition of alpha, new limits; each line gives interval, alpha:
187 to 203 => 16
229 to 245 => 7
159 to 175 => 28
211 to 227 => 7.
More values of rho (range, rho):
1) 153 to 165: 6.4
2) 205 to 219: 0.3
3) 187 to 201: 5.4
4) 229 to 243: 3.8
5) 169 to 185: 3.4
